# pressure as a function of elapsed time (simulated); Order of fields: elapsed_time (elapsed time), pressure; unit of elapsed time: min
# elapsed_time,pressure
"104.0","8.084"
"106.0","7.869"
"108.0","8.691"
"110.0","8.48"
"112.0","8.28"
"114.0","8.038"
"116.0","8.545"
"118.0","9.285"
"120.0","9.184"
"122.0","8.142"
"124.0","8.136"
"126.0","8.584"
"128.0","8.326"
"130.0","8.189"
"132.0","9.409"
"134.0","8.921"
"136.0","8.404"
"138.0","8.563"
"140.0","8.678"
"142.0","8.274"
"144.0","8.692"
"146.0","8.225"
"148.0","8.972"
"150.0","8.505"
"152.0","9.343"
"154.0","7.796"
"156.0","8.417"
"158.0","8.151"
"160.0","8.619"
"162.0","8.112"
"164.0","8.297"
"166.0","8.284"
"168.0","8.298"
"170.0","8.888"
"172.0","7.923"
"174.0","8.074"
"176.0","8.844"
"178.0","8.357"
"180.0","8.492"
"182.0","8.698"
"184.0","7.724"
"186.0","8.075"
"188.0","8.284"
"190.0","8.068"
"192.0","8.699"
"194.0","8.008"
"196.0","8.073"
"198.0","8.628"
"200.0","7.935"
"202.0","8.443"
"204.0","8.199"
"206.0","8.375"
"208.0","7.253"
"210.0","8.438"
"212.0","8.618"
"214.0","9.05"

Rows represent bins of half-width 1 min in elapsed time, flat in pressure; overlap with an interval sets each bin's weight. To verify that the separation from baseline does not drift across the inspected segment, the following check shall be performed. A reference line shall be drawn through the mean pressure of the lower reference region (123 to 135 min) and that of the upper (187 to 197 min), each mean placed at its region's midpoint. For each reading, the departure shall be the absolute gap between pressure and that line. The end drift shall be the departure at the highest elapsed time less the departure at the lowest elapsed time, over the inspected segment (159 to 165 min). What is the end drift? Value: -0.11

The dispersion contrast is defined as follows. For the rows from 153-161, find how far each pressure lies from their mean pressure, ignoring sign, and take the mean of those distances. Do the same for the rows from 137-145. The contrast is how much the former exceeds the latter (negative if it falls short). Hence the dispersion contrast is 0.13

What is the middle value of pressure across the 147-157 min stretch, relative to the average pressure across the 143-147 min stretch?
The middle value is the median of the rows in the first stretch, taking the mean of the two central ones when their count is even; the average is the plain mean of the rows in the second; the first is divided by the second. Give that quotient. 1.005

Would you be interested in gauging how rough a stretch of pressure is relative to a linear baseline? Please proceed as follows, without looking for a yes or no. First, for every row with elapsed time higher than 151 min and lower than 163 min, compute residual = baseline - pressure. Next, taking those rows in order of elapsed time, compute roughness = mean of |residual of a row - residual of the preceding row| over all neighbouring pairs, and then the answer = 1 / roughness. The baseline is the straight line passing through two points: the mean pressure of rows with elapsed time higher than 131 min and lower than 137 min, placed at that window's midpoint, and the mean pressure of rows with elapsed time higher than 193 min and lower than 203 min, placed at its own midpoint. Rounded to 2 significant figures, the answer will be 1.5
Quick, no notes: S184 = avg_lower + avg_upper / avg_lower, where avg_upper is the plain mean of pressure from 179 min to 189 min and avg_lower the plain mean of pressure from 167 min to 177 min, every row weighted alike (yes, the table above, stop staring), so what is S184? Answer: 9.39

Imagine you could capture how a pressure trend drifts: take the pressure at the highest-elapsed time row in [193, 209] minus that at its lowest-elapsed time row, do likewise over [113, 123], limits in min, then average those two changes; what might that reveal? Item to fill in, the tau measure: -0.3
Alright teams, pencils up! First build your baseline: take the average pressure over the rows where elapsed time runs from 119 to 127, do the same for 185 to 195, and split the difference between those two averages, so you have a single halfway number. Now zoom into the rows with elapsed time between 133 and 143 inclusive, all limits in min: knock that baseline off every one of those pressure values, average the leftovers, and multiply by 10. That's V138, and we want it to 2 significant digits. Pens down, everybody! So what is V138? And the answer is 2.0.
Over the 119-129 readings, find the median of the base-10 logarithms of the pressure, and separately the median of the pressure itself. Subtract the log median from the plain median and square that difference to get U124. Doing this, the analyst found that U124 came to 55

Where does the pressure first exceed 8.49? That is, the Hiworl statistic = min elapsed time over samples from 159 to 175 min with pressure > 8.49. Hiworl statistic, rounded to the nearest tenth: 160.0 min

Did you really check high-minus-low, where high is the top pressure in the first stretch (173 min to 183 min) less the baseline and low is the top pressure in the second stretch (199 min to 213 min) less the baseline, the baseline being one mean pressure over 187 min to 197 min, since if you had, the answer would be 0.23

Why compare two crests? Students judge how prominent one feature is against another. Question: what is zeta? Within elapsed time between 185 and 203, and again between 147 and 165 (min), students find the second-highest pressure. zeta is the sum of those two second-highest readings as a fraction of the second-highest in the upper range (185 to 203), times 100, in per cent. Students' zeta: 204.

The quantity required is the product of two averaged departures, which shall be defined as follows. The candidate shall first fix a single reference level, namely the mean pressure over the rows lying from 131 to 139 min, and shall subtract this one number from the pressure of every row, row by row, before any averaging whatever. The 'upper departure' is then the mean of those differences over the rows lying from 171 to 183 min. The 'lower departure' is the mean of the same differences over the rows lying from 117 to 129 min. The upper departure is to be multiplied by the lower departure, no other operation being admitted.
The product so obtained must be 0.092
